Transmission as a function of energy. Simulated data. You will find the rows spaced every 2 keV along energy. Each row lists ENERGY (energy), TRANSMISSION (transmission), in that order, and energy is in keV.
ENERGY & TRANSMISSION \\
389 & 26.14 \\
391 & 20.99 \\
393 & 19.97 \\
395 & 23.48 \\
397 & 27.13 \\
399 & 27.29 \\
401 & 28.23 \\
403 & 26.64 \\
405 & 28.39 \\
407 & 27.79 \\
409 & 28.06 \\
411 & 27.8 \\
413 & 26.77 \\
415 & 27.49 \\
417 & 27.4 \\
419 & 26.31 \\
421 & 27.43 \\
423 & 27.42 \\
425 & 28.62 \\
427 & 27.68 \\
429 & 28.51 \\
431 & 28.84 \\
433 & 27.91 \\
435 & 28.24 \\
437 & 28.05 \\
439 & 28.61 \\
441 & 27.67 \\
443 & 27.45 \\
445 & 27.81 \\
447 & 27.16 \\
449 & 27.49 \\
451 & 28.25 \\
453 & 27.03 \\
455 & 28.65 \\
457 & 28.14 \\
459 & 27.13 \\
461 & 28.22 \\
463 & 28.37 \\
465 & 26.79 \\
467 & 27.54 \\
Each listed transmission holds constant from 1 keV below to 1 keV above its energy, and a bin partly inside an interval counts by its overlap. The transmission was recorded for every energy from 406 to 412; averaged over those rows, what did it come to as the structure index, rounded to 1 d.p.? 27.9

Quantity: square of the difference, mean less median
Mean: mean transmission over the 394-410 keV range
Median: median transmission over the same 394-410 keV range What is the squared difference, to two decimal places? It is 0.17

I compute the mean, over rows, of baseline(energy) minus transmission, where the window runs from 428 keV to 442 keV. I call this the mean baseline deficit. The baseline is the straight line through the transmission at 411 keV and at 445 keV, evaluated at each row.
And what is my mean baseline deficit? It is -0.5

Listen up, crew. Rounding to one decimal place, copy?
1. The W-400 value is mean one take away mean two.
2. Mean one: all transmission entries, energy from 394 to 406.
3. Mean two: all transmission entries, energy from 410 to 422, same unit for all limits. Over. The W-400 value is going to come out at -0.3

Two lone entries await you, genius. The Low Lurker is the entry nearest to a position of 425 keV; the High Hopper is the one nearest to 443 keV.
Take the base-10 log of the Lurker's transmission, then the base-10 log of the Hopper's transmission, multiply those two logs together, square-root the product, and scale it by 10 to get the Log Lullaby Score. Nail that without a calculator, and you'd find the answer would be 14.5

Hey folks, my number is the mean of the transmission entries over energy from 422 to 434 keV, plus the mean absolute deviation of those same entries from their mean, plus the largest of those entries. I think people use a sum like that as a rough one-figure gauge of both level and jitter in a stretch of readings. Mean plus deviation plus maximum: 57.5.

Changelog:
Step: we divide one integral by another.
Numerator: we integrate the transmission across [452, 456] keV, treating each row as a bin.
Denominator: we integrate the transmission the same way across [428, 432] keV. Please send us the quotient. 0.97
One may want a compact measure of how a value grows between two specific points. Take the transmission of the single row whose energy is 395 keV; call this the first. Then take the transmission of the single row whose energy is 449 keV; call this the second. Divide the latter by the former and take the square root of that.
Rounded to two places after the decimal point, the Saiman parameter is 1.08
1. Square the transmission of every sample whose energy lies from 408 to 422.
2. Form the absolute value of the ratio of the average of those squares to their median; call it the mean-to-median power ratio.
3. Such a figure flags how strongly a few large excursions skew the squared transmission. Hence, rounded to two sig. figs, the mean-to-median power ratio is 0.99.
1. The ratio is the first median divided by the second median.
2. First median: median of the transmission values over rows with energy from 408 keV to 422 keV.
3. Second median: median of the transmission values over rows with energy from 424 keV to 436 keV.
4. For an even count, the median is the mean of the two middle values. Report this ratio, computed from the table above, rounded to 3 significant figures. 0.967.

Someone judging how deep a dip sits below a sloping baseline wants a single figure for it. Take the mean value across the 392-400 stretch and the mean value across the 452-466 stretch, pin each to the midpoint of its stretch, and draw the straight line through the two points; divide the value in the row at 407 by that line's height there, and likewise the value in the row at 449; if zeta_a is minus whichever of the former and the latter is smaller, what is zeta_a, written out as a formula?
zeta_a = -1.01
